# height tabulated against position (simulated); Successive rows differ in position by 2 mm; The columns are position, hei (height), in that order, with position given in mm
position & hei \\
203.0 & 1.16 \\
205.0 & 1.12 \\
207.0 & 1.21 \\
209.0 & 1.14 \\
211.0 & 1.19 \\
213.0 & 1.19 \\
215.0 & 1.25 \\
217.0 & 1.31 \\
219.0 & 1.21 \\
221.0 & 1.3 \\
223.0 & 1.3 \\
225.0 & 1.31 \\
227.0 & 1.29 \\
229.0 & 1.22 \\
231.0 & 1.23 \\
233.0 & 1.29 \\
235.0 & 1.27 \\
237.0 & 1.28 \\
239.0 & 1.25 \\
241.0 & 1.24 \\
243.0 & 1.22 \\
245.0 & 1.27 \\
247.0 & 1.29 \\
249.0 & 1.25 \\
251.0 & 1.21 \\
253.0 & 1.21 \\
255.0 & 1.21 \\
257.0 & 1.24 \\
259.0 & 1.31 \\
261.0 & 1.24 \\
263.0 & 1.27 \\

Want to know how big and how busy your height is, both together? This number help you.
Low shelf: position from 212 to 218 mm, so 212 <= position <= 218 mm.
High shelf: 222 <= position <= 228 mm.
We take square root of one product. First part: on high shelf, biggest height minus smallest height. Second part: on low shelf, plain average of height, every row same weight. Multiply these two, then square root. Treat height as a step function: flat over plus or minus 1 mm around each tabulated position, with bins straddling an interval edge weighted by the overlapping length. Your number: 0.16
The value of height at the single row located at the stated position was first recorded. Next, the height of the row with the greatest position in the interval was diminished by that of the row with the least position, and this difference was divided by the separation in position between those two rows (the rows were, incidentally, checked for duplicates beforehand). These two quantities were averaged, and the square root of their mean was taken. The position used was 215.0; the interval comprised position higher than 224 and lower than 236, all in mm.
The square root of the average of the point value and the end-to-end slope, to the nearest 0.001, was 0.789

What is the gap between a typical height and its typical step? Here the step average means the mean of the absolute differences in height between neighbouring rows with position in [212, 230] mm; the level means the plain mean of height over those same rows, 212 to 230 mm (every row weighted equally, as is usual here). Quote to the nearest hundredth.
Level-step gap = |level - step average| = 1.21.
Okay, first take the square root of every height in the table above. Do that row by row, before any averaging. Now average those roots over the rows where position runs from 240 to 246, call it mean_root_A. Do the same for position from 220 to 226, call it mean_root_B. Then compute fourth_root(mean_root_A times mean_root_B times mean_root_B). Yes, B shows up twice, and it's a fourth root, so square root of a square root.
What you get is 1.10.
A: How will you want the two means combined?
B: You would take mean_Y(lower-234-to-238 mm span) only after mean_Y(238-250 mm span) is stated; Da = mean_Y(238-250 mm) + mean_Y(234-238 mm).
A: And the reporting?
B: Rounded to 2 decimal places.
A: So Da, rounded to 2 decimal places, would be 2.53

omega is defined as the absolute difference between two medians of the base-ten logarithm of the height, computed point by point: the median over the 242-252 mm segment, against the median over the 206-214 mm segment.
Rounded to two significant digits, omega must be 0.021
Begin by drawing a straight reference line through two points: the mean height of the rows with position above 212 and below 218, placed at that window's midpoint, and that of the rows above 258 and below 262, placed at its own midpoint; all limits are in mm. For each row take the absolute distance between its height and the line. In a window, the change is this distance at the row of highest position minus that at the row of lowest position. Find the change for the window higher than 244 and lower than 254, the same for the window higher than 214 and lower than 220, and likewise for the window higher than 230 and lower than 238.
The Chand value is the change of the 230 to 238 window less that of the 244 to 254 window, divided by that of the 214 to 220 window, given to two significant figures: -1.6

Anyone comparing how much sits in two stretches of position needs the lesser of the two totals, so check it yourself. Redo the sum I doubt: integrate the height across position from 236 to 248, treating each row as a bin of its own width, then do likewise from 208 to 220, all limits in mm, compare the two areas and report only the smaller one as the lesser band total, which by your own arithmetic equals 14.6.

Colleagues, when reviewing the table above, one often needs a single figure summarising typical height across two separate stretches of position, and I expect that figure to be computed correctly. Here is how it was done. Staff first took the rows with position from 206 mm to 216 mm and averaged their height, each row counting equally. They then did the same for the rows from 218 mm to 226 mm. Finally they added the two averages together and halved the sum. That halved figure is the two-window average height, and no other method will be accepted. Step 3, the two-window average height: 1.24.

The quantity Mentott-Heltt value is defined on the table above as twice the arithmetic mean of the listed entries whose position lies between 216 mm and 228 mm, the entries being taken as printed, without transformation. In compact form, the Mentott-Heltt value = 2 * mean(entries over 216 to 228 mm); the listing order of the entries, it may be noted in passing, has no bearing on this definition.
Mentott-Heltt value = 2.57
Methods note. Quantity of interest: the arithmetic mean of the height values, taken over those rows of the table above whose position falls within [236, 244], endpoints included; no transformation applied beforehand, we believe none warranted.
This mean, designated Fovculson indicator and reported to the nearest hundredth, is 1.25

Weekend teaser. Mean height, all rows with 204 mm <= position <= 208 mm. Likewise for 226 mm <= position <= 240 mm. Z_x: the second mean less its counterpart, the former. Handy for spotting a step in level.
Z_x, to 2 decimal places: 0.10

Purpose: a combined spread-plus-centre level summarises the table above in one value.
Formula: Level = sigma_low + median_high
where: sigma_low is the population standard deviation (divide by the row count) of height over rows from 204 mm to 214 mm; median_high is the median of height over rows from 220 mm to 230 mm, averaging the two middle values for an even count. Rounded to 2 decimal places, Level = 1.33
